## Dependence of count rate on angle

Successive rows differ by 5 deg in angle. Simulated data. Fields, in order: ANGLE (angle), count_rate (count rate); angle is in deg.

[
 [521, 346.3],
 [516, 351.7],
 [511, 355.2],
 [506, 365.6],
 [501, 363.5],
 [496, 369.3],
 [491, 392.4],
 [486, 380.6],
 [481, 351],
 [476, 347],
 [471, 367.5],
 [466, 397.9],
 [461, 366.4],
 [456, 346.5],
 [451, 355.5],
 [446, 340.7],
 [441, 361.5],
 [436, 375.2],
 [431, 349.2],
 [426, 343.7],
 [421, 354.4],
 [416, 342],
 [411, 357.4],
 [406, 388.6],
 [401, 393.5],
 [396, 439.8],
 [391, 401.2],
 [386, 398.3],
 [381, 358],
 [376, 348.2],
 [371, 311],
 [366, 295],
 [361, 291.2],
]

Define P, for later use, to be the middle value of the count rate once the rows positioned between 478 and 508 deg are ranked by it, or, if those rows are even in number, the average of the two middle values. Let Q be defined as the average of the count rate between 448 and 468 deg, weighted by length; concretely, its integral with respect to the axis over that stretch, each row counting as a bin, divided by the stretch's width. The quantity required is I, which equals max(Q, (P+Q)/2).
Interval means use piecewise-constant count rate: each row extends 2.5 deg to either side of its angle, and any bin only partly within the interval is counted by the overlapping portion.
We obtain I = 366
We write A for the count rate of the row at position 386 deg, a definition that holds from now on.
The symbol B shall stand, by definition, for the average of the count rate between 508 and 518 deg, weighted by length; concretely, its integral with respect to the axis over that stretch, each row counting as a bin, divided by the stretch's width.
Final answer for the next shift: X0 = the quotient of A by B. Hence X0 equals 1.12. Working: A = 398.3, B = 354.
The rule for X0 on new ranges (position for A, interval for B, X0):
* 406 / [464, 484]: 1.06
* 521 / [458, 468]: 0.91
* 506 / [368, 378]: 1.12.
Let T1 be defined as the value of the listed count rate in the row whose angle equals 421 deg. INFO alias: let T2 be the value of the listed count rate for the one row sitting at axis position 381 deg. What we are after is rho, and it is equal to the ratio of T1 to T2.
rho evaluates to 0.99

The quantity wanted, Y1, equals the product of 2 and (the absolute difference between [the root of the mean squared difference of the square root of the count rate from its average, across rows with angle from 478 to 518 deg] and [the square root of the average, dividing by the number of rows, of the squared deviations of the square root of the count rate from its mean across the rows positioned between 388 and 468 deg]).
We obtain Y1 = 0.7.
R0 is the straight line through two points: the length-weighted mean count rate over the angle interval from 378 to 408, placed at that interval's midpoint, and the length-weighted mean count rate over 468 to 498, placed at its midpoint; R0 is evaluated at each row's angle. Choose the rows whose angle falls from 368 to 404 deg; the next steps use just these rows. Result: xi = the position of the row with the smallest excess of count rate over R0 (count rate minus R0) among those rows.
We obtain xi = 371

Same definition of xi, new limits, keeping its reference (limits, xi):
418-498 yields 426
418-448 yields 426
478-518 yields 481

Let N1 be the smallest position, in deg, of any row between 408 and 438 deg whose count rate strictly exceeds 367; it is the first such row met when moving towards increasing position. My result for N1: 436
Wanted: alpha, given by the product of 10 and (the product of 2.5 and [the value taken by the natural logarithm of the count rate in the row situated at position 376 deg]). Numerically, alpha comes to 146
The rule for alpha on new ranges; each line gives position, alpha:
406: 149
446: 146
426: 146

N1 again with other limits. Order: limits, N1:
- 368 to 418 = 386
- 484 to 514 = 486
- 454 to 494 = 466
